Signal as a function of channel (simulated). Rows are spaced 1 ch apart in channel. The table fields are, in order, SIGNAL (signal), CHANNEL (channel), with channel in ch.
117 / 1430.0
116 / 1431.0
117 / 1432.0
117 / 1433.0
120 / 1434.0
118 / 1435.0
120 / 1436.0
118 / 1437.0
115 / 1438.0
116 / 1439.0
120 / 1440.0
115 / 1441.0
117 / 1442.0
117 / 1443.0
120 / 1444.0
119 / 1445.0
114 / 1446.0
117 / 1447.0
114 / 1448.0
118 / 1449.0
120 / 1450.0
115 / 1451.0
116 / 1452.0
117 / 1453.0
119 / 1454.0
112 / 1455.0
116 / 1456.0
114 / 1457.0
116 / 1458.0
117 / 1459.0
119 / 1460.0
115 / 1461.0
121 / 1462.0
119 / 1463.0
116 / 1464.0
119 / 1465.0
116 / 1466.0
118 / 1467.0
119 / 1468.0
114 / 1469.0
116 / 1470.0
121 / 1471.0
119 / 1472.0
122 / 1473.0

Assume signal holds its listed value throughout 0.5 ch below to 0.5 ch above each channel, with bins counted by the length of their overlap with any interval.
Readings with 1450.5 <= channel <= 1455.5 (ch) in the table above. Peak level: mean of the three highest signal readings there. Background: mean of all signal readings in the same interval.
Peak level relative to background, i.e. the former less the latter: 1.5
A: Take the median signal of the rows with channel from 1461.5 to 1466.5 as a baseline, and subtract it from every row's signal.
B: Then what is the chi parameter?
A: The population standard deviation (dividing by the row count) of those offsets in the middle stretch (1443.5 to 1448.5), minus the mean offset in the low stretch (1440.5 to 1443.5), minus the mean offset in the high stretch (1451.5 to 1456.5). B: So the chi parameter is 8.1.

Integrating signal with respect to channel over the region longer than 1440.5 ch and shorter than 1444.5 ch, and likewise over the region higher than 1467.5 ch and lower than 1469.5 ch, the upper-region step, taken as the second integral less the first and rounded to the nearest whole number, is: -236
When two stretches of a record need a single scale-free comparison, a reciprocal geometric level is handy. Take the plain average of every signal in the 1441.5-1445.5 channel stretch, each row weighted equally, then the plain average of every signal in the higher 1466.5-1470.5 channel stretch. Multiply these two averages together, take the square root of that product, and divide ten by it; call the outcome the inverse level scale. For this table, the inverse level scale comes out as 0.0851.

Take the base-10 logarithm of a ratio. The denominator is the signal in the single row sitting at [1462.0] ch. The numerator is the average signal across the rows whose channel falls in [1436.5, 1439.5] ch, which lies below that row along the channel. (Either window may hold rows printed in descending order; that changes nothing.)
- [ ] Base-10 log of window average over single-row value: -0.0171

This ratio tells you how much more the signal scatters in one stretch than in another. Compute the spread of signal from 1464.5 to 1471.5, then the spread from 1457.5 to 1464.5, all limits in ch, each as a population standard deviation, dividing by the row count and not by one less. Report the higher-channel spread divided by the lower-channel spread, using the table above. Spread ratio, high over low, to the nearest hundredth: 1.10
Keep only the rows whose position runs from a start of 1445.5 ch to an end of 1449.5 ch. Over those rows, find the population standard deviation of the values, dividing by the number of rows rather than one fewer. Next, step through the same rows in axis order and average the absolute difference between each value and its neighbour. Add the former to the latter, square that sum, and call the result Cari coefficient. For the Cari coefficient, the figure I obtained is 26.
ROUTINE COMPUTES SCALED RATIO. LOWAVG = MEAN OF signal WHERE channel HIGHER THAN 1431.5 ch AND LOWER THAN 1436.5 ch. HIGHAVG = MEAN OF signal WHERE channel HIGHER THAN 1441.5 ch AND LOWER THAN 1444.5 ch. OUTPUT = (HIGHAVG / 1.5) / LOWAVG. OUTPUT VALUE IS 0.664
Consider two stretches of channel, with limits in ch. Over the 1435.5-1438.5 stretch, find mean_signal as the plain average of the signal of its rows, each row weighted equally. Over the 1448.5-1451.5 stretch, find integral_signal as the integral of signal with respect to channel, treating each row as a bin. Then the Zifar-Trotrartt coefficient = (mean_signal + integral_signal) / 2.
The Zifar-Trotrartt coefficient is 235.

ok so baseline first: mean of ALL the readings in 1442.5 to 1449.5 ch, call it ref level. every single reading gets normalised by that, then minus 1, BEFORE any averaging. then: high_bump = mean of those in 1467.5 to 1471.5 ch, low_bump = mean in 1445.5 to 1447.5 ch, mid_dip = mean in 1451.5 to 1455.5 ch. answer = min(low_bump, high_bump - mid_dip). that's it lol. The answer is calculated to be -0.013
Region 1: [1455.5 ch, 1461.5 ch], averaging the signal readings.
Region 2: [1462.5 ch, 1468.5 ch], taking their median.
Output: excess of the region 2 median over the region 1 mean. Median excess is 2.3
